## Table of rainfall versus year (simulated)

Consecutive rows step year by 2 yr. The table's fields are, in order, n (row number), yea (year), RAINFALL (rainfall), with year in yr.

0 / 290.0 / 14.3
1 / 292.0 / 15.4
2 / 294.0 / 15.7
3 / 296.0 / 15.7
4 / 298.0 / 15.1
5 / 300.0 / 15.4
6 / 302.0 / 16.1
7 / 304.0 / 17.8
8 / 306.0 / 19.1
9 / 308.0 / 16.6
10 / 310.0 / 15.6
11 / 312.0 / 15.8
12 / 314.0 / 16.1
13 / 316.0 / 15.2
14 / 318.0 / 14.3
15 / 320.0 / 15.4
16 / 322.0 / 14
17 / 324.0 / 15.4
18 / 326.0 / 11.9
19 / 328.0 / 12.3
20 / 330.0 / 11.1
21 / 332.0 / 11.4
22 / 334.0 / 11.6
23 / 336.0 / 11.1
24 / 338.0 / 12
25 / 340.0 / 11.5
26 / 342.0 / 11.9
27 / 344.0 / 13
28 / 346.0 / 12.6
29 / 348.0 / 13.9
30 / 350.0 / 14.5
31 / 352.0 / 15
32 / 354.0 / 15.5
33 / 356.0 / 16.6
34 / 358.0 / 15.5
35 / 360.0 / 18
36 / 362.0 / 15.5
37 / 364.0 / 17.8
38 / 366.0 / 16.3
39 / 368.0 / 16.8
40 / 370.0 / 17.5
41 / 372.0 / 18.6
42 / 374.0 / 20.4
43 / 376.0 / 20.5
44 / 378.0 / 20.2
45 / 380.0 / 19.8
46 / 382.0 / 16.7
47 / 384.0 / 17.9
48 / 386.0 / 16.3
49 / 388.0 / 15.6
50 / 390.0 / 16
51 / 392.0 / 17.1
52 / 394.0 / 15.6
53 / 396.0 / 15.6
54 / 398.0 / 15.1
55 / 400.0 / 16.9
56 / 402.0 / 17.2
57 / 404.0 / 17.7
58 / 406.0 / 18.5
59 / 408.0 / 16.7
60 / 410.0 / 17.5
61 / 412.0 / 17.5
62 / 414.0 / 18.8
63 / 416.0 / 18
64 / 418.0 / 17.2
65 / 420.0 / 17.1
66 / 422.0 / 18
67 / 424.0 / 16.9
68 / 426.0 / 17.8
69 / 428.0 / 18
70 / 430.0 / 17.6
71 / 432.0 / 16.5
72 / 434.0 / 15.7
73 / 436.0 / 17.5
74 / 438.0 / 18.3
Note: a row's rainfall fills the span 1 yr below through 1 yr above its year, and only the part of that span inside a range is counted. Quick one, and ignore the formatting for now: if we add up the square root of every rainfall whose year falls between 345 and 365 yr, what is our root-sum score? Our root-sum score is 39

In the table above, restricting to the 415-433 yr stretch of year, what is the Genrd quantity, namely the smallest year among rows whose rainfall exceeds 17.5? 416.0 yr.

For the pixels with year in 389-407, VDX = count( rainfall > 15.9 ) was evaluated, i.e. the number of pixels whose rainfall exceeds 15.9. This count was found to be 6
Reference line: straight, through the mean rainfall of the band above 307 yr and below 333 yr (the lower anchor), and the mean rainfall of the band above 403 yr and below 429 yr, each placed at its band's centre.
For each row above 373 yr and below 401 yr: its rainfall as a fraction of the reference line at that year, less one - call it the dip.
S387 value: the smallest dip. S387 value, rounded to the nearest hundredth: -0.11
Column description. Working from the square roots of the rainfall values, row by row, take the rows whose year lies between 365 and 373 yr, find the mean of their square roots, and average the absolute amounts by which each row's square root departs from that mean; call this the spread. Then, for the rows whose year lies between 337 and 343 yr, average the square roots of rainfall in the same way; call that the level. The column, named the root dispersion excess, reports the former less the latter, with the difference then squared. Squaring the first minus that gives 11.2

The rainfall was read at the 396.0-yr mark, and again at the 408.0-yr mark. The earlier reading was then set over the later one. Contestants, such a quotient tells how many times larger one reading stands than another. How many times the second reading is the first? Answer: 0.93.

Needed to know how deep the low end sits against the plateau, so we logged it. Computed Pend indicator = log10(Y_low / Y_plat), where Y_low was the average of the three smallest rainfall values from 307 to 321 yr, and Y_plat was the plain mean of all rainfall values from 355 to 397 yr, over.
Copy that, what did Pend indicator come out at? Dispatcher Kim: -0.06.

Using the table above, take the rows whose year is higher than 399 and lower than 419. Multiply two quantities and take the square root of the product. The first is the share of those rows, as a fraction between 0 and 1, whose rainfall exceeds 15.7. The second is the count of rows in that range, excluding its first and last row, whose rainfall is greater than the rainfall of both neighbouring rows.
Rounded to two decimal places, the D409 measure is 1.41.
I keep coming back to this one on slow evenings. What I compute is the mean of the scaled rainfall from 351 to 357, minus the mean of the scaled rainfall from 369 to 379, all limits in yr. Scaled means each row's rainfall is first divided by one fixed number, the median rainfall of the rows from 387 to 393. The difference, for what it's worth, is -0.23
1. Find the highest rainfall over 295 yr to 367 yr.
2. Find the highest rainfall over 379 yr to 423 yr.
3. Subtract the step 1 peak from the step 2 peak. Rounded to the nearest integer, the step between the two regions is 1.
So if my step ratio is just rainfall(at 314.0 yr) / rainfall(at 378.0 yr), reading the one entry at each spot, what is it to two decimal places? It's 0.80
